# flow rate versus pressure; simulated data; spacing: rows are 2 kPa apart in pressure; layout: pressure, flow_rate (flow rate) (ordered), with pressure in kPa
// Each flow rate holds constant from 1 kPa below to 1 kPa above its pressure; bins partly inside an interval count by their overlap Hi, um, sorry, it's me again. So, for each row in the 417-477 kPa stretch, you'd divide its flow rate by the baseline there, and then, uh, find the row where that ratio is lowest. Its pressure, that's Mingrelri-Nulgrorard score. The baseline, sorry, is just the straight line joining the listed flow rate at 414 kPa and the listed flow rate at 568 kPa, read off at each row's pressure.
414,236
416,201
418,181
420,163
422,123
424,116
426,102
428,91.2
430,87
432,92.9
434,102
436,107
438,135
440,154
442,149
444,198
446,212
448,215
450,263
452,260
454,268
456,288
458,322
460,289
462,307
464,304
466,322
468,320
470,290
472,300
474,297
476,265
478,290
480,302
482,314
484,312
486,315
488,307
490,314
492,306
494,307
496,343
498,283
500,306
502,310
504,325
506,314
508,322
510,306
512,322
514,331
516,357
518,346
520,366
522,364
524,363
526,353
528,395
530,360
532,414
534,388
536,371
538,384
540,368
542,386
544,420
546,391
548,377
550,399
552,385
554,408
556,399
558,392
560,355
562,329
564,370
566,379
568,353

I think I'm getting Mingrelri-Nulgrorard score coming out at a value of 430 kPa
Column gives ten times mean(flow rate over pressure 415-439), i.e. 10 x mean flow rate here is 1251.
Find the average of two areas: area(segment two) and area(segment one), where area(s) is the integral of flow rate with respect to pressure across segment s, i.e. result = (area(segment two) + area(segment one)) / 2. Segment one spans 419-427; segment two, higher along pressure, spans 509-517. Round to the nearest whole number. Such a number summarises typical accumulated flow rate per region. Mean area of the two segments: 1820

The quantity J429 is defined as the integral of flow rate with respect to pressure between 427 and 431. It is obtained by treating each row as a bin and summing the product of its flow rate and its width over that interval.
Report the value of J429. 356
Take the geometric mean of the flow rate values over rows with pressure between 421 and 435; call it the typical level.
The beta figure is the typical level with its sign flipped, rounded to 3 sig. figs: -101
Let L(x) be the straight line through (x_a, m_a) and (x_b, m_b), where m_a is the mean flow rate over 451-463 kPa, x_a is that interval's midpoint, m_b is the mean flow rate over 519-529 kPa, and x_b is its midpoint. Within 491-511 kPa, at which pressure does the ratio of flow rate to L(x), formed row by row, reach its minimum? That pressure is 498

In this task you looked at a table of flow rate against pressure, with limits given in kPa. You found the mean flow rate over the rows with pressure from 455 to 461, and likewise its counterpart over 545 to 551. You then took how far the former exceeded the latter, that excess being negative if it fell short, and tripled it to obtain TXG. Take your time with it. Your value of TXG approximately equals -268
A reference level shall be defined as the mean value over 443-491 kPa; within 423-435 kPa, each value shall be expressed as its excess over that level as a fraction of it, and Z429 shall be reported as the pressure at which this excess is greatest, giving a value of 424 kPa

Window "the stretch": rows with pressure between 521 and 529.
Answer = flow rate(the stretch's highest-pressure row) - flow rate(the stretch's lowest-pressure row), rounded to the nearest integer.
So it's 31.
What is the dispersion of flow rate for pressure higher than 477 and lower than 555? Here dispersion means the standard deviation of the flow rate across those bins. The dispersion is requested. 38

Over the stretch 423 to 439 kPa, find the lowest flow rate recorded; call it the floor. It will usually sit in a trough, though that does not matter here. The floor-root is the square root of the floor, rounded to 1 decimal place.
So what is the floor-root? 9.3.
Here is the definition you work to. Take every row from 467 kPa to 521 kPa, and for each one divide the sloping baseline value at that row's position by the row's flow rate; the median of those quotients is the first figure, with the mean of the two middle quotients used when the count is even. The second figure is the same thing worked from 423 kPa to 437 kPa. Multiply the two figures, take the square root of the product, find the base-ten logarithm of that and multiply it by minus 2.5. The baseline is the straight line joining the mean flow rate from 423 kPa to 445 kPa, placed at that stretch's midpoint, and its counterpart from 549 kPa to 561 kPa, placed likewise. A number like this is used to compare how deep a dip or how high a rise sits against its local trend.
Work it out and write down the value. 0.02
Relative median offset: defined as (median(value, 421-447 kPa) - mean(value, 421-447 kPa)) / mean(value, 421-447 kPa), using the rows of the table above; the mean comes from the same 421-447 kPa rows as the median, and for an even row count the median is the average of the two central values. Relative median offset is -0.097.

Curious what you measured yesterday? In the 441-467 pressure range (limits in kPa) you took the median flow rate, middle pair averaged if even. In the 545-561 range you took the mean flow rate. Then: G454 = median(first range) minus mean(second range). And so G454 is -120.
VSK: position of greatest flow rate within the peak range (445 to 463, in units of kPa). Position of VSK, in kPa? 458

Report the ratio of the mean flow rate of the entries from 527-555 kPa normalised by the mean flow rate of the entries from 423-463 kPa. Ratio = 2.1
